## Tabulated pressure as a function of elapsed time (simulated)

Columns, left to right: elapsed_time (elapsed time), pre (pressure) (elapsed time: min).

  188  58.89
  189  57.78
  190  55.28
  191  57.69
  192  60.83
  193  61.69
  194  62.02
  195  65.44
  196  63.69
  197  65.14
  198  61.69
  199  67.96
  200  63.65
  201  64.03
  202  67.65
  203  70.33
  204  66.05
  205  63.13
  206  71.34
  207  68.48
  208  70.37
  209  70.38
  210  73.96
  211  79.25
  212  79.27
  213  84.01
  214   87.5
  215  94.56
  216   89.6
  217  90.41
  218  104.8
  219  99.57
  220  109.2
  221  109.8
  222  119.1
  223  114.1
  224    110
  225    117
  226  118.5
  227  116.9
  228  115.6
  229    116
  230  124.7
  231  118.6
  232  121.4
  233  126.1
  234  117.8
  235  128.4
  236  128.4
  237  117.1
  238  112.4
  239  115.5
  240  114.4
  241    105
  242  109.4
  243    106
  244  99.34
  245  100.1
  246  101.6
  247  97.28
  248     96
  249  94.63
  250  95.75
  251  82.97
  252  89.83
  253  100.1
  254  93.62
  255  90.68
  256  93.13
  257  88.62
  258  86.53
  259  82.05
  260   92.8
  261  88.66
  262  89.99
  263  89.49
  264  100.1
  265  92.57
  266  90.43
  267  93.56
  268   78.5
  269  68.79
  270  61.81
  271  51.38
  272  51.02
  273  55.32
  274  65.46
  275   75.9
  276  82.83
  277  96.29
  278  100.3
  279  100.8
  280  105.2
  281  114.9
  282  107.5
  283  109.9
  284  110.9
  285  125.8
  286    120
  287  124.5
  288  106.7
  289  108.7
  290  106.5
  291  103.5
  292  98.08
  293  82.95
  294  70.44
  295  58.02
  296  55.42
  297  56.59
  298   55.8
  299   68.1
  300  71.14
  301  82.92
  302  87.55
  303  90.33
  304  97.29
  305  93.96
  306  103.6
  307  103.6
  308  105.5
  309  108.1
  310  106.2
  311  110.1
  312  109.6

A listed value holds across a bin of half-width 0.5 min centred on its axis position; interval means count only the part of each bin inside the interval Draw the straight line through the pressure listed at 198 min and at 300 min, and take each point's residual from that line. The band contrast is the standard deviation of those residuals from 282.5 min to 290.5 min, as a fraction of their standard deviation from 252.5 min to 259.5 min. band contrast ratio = 1.4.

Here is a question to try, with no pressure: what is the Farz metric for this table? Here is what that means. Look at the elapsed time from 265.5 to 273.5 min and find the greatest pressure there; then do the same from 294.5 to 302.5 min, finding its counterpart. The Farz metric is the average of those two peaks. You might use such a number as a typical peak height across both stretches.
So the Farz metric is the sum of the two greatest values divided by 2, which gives 91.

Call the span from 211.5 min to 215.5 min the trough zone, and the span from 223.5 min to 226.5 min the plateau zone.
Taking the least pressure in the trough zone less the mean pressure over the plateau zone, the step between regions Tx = -36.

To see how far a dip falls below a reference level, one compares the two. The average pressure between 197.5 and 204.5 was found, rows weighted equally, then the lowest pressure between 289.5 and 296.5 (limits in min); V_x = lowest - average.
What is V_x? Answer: -10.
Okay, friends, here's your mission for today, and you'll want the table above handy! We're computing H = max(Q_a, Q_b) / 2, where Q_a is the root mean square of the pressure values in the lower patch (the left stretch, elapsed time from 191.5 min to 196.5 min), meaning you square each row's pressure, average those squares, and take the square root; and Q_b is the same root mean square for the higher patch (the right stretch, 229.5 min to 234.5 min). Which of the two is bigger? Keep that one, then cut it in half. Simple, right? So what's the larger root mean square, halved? 61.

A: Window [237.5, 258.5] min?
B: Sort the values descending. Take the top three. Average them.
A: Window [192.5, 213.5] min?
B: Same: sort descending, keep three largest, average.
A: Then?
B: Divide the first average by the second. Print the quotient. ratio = 1.41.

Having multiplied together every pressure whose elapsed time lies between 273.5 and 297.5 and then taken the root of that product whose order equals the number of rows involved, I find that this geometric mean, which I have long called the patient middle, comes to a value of 93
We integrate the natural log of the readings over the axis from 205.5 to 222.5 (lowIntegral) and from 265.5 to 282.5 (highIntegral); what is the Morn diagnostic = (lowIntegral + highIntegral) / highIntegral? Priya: 2.02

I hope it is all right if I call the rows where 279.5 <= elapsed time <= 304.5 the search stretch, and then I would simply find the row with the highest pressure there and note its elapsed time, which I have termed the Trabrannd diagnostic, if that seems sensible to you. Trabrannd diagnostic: 285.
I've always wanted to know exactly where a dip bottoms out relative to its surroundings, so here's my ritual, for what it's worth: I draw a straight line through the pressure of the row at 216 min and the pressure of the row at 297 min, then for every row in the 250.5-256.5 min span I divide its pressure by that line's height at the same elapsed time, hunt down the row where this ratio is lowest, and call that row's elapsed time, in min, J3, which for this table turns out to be 251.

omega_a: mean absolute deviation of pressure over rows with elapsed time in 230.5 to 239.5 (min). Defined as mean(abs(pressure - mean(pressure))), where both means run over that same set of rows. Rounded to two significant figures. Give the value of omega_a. 4.8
